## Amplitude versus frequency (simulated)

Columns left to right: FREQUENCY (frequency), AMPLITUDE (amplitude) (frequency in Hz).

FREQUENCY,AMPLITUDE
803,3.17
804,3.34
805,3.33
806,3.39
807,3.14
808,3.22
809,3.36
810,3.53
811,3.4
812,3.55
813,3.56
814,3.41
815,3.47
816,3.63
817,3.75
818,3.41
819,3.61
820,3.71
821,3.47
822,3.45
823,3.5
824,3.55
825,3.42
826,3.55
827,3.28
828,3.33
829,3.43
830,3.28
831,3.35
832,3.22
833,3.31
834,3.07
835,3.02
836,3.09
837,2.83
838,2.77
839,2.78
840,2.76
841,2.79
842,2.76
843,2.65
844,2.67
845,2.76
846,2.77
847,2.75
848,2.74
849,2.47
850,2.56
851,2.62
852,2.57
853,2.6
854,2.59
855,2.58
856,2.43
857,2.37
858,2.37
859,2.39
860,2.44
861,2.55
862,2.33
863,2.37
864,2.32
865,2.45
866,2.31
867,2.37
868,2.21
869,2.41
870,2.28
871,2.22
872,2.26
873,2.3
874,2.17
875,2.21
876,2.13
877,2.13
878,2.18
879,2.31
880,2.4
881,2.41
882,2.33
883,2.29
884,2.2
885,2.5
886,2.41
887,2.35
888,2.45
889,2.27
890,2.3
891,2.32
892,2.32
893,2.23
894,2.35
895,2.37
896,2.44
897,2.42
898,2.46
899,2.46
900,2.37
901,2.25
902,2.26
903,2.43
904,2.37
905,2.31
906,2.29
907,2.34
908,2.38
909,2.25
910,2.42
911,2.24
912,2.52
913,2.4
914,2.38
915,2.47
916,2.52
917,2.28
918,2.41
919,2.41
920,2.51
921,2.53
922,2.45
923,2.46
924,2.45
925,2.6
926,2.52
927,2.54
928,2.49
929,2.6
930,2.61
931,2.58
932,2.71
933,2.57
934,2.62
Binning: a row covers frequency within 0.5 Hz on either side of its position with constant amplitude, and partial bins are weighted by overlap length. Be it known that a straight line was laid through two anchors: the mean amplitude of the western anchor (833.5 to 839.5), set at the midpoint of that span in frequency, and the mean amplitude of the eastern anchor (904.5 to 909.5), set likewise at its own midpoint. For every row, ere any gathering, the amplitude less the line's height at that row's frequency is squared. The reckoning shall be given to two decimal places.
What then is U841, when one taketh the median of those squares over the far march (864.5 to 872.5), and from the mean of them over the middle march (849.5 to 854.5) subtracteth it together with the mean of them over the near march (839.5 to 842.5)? -0.10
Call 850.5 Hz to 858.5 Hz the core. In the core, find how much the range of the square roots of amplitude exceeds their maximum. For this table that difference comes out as -1.54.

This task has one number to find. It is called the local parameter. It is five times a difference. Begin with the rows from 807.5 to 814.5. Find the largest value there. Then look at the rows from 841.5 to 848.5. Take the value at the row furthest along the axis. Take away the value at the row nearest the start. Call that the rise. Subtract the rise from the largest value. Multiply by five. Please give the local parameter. 18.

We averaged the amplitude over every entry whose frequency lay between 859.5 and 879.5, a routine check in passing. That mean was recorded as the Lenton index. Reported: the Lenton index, 2.3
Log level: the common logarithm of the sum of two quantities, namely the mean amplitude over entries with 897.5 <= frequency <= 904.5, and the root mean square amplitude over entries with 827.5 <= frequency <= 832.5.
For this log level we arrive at 0.76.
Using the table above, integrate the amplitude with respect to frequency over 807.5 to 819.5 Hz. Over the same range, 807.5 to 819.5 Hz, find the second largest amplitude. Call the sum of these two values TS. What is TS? 46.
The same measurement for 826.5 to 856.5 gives 89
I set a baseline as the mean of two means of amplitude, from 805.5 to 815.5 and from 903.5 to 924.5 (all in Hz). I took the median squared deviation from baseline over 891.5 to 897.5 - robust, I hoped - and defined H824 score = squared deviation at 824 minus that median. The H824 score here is 0.13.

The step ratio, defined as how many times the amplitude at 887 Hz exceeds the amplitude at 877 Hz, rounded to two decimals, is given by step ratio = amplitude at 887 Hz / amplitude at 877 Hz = 1.10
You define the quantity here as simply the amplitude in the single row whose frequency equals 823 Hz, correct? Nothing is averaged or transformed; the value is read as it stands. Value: 3.5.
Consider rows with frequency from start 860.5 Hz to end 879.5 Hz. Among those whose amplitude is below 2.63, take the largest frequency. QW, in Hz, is 879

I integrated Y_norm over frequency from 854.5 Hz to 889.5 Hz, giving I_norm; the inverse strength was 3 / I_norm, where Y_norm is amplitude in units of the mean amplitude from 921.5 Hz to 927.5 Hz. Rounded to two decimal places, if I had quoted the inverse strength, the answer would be 0.09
